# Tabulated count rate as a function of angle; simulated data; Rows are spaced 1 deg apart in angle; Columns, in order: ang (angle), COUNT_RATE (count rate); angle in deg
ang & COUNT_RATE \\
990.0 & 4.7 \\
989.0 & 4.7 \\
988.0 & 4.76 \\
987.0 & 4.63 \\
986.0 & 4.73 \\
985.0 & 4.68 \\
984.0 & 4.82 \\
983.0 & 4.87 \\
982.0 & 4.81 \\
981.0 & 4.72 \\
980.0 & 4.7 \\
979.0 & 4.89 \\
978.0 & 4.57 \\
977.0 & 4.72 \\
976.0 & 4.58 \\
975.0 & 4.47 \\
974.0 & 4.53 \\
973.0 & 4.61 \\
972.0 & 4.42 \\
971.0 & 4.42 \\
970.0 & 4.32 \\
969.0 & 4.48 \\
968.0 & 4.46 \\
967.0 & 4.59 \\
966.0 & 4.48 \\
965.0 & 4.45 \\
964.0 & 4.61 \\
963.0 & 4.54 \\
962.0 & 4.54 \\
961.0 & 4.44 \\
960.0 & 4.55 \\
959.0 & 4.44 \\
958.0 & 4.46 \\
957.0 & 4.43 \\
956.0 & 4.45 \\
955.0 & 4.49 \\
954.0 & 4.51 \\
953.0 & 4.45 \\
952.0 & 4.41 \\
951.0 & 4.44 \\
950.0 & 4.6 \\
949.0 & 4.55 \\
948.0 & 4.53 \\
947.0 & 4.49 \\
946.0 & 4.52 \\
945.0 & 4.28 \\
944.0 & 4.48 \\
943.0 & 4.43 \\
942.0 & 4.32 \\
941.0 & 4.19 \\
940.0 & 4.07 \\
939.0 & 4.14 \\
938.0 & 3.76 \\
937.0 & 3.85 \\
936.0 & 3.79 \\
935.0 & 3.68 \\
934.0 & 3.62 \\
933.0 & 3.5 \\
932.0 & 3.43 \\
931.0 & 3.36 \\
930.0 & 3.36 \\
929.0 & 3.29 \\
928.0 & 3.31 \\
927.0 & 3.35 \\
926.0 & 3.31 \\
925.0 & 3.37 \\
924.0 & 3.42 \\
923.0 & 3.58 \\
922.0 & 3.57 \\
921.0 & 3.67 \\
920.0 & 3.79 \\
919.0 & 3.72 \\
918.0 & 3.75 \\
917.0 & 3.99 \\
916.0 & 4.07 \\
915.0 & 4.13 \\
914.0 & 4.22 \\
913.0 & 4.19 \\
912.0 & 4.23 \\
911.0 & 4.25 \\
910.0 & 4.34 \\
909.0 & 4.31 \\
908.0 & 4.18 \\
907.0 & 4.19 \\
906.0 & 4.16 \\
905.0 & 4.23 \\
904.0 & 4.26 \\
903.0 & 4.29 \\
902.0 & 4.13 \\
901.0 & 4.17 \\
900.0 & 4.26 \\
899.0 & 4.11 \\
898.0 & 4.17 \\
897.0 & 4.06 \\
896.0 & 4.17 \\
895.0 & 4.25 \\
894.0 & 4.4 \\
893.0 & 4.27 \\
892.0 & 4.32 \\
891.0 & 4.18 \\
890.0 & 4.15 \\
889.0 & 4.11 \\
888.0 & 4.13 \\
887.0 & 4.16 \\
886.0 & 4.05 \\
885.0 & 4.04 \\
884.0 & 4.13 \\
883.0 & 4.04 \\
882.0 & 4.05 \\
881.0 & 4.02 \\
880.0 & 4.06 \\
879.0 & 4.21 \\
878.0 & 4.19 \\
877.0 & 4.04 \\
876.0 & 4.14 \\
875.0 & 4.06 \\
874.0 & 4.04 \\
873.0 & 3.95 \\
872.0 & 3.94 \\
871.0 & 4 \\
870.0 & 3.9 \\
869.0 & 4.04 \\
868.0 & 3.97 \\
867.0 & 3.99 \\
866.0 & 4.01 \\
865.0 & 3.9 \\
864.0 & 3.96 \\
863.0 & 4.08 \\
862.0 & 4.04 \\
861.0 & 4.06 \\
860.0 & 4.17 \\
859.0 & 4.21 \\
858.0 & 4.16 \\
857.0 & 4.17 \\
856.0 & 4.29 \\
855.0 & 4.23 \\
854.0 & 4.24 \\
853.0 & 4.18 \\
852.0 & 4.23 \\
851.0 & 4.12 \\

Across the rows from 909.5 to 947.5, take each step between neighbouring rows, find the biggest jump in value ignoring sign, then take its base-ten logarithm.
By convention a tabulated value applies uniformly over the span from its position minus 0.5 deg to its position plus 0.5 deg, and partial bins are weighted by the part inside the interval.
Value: -0.4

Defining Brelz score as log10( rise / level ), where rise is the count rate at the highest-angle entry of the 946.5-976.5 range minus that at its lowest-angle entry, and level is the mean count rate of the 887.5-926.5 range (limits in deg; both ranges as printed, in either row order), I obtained -1.65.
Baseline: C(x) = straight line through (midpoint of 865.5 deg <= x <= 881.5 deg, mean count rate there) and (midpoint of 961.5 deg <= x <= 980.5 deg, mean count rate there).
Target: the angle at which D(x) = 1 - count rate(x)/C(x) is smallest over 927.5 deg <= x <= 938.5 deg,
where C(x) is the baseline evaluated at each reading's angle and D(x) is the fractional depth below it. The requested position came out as 937.0 deg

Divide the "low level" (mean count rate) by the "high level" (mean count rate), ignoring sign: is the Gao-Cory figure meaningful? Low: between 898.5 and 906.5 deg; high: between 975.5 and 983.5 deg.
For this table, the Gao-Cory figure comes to 0.89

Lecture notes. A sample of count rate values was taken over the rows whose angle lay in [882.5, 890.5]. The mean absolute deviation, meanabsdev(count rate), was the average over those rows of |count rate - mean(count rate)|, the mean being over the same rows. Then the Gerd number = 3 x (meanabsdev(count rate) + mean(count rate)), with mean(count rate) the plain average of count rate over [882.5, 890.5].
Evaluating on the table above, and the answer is 12.4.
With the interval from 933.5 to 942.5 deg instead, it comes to 12.5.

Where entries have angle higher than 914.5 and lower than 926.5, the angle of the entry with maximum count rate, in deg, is 915.0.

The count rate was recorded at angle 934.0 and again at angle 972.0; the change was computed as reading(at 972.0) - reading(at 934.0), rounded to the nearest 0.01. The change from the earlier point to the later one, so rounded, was 0.80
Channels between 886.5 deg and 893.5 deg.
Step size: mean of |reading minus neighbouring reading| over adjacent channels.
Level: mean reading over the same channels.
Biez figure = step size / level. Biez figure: 0.012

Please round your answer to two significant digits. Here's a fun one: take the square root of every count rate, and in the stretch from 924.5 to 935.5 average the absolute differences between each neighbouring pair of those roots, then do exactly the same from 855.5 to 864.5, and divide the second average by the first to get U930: 1.1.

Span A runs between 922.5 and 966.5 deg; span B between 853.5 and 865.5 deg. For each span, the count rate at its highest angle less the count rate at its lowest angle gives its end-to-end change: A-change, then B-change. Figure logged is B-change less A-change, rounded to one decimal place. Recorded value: -1.2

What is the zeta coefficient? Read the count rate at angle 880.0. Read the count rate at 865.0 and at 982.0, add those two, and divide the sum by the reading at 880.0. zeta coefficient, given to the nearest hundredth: 2.15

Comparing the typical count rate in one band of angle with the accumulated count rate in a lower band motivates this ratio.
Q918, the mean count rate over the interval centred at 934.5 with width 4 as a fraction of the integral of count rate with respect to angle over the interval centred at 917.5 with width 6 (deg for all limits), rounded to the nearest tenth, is 0.2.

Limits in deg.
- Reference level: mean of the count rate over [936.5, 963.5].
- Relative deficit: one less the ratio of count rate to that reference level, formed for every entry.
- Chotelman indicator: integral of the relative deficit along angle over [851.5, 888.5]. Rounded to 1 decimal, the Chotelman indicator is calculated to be 2.5 deg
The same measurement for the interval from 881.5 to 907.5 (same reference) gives 1.3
